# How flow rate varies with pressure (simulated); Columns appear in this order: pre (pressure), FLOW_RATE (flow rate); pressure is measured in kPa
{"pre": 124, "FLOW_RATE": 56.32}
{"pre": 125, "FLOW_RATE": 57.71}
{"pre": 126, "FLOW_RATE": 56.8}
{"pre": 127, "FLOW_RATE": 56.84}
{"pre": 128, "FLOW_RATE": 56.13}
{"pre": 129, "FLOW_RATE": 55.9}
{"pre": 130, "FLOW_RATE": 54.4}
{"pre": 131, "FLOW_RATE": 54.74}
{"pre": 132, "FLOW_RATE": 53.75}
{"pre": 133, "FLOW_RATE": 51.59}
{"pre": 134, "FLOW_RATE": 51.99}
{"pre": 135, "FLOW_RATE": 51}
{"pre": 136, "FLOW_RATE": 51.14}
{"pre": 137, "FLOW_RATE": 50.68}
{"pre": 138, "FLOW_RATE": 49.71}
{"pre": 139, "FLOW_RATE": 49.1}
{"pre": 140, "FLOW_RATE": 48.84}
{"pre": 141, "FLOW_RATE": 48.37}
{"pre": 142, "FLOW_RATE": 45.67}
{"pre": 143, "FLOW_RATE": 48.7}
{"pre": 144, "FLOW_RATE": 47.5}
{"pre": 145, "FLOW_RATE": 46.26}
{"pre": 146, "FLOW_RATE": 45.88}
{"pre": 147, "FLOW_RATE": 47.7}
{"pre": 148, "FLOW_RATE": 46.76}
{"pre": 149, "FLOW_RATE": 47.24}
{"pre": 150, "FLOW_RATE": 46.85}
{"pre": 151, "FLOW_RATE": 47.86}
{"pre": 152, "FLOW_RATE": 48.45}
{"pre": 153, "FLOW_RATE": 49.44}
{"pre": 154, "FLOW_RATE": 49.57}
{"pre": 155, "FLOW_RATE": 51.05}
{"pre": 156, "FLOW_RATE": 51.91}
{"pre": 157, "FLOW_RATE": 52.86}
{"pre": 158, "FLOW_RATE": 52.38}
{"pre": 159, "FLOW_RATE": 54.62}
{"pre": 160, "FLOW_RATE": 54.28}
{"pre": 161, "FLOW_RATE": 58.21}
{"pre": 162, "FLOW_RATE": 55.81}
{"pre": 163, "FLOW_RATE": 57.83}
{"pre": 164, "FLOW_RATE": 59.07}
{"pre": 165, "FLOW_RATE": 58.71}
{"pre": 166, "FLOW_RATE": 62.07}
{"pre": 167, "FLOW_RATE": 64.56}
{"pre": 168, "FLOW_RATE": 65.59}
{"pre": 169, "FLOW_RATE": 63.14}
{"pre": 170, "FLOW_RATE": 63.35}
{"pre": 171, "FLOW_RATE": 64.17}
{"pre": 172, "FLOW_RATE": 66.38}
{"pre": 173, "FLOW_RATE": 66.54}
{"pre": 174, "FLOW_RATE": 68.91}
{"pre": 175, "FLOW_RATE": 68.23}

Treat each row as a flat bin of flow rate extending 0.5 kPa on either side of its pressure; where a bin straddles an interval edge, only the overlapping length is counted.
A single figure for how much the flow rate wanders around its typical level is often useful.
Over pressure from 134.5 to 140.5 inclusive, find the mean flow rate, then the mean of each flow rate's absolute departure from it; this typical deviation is 0.86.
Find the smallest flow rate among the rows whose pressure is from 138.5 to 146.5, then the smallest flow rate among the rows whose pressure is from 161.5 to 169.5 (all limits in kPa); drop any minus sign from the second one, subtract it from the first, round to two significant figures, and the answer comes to -10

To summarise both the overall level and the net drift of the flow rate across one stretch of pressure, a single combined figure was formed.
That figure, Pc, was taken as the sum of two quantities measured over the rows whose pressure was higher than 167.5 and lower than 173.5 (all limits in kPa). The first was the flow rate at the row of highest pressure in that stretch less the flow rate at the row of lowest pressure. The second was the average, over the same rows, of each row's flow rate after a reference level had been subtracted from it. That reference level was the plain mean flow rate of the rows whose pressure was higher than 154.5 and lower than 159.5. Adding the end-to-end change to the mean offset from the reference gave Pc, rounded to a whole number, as 13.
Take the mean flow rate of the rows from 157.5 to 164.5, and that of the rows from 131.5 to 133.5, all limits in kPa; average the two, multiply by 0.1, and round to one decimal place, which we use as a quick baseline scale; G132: 5.4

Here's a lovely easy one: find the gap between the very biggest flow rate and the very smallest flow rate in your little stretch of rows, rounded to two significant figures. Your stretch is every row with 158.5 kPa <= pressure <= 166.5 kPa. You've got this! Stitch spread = 7.8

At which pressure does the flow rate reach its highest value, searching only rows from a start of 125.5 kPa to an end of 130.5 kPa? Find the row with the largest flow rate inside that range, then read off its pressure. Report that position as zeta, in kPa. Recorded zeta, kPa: 127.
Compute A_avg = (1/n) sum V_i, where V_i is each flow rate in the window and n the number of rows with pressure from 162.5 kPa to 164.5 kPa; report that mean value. 58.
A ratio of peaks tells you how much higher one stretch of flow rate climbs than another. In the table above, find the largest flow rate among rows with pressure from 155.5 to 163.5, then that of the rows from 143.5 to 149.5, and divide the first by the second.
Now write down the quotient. 1.22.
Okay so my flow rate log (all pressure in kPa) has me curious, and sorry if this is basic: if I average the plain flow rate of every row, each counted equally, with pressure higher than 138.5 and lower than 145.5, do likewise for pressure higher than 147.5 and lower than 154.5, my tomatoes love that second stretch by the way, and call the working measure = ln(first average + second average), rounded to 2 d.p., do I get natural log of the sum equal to 4.56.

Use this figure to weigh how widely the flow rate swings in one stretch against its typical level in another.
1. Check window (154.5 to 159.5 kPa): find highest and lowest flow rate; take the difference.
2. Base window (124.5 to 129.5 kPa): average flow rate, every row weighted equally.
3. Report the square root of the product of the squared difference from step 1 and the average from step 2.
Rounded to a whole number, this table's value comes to 27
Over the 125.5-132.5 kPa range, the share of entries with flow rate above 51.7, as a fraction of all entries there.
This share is 1.0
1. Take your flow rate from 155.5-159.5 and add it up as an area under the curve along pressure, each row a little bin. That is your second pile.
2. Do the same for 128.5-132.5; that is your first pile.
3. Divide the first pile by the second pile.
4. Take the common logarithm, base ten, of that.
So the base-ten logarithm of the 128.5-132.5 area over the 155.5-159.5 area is 0.01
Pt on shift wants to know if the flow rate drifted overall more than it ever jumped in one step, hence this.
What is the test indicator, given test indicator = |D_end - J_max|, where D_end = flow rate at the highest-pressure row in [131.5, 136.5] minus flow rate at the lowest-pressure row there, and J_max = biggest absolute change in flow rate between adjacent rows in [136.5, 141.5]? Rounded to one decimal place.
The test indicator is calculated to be 3.6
